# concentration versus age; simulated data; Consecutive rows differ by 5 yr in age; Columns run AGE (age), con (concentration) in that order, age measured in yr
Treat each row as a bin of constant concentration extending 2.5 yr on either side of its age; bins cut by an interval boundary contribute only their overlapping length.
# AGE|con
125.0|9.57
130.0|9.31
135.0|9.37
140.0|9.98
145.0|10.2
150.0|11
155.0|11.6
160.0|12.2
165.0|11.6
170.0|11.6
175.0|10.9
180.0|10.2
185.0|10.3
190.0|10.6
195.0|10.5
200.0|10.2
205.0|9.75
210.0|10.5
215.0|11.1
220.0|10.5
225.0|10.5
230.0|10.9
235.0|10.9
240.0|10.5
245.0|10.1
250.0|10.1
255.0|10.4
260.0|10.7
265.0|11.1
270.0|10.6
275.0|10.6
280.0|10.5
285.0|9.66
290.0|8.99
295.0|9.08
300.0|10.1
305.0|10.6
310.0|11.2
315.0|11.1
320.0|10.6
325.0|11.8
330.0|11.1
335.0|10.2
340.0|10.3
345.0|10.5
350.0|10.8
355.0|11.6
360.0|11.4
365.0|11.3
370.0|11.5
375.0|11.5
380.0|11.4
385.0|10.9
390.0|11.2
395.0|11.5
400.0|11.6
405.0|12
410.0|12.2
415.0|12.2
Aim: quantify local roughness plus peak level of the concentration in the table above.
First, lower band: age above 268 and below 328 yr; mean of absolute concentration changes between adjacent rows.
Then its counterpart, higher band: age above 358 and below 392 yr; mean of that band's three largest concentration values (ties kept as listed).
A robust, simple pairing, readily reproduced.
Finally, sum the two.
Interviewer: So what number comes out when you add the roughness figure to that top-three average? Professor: 12.0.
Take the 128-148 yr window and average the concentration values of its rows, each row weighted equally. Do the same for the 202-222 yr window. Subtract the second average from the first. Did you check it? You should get -0.7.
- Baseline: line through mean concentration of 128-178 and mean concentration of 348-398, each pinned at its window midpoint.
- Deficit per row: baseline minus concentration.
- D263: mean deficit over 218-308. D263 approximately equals 0.72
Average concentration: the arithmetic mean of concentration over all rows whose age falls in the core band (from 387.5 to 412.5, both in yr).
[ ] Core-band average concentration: 11.7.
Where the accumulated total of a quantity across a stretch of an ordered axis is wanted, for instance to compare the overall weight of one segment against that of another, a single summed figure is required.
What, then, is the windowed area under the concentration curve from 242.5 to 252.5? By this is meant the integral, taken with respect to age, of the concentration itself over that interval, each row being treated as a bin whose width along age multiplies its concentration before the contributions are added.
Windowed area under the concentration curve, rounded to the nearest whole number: 101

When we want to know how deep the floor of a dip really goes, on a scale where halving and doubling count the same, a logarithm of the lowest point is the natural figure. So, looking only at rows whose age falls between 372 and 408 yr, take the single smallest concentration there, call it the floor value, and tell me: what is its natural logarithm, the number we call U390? 2.39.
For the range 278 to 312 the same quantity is 2.20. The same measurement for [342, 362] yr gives 2.35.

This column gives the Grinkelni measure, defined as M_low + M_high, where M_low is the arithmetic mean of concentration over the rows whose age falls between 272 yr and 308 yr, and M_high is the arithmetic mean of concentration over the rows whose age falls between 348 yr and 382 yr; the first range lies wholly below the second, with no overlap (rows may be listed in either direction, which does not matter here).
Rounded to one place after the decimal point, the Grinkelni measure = 21.3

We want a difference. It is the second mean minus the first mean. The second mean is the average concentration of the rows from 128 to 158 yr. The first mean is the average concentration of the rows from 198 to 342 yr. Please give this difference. -0.2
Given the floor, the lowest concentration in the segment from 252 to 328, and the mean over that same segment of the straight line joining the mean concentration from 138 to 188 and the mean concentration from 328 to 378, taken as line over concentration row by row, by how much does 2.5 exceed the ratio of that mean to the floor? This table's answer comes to 2.38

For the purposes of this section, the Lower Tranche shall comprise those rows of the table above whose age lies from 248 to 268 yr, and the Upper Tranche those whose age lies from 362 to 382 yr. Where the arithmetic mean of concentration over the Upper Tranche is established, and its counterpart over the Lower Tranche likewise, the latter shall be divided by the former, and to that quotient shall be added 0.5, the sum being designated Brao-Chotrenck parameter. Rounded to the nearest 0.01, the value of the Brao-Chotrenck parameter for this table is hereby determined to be 1.43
